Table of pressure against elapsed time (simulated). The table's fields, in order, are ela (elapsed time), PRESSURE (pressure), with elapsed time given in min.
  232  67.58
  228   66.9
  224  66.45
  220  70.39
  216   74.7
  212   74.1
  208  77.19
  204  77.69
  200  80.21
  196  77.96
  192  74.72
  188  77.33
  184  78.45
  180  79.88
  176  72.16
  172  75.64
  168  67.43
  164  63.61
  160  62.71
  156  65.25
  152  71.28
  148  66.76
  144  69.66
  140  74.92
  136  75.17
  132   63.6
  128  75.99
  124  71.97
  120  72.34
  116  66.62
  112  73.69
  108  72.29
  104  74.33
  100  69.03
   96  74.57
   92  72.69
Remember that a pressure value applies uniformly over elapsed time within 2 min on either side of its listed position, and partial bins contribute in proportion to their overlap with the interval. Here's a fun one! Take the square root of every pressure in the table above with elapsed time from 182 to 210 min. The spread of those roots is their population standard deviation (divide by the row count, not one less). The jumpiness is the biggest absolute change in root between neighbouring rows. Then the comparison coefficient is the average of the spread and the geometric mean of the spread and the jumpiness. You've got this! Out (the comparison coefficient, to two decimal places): 0.11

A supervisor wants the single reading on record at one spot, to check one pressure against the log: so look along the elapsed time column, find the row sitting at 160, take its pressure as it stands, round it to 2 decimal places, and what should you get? 62.71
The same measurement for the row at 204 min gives 77.69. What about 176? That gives 72.16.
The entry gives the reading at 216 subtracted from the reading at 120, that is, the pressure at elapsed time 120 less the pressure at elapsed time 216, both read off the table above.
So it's -2.4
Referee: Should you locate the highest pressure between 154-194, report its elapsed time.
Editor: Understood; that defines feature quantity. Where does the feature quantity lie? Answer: 180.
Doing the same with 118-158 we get 128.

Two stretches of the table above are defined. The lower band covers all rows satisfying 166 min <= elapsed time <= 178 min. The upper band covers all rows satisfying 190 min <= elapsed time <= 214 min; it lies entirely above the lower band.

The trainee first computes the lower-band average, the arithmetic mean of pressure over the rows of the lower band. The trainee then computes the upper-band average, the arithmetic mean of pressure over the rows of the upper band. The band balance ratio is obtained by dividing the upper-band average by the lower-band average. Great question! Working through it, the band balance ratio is 1.07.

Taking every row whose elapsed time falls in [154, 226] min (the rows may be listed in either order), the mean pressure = 73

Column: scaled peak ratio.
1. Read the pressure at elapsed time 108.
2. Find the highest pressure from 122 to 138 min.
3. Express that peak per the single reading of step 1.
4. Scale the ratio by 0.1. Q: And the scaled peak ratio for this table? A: 0.105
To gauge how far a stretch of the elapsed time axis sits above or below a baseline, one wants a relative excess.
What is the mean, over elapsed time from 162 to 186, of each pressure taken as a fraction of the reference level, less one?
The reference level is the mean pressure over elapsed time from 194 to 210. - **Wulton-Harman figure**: -0.069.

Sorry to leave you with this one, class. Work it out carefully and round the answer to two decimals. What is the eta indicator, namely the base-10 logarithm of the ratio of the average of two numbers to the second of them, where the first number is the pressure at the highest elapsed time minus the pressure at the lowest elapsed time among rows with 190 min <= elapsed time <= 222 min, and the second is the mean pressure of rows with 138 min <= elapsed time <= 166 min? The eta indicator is -0.33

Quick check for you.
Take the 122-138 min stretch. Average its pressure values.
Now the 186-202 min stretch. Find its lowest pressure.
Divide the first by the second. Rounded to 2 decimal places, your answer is 0.96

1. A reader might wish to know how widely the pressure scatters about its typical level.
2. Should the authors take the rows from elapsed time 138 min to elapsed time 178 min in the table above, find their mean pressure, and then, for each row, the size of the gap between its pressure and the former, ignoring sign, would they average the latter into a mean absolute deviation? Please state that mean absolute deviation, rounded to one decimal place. 3.8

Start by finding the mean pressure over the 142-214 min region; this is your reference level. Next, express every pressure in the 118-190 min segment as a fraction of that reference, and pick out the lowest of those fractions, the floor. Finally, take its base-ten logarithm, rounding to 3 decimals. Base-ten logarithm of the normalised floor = -0.065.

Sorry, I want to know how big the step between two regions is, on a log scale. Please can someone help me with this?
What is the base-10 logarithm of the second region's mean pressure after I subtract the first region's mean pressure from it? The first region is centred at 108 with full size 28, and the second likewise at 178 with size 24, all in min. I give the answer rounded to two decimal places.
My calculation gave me 0.52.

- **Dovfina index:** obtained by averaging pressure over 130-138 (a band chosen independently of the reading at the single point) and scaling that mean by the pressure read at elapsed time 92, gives 5044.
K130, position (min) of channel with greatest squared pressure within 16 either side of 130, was 128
